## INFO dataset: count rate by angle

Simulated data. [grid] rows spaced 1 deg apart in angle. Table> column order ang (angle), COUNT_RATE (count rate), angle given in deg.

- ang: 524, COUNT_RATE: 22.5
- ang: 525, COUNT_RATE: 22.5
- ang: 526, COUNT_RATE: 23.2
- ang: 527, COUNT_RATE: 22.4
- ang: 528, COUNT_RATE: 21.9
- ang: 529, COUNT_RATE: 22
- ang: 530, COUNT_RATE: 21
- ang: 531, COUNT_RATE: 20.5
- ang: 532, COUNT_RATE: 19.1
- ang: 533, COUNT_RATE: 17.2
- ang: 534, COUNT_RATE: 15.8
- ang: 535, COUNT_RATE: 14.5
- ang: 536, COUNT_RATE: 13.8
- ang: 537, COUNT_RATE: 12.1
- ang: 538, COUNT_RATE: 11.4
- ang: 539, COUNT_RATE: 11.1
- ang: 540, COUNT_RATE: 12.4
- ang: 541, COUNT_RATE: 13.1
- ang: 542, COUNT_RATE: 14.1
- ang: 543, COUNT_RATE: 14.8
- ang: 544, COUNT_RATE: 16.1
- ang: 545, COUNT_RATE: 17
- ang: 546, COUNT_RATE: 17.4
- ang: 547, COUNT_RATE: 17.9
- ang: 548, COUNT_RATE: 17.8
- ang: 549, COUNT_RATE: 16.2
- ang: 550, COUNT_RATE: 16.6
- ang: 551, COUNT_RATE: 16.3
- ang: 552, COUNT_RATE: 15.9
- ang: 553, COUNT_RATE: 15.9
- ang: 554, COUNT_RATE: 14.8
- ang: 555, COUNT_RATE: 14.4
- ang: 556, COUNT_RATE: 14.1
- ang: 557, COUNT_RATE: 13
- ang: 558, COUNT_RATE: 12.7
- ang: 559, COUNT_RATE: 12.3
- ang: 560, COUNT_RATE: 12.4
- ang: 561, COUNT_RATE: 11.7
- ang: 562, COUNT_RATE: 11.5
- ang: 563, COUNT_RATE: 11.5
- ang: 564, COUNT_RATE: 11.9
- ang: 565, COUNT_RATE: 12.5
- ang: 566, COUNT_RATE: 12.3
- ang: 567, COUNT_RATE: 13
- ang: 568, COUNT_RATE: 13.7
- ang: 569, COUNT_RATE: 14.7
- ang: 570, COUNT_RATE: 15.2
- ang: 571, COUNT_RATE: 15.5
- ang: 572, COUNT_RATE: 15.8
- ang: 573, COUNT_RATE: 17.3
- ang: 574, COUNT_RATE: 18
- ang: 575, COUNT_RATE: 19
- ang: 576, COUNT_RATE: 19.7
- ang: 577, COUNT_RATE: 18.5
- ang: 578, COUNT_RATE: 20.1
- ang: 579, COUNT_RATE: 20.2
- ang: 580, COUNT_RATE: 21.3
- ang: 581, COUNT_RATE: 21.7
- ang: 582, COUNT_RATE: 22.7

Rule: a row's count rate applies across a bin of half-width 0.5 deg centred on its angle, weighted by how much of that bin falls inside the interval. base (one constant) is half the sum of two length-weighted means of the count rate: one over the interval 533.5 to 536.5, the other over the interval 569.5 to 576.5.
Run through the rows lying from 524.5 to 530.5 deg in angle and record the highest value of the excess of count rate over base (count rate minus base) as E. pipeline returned 7.2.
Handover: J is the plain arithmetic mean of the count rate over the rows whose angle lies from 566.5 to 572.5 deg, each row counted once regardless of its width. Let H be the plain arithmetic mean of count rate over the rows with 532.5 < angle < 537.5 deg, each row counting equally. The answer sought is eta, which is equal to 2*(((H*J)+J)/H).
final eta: 31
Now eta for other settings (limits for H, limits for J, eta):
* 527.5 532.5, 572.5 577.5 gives 39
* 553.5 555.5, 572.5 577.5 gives 40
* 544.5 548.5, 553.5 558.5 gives 29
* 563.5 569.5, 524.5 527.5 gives 49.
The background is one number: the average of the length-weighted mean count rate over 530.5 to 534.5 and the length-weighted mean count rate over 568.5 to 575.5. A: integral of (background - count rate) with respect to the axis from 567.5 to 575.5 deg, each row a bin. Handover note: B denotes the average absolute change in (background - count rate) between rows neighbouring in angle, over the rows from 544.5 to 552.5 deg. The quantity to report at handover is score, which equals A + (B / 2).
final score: 10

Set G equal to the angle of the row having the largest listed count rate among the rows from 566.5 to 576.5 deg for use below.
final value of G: 576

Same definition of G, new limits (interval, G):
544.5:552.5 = 547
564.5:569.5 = 569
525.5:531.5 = 526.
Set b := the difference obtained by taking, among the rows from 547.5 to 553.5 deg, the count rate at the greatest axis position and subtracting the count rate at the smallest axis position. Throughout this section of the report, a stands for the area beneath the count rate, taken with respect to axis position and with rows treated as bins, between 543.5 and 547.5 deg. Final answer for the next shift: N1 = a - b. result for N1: 70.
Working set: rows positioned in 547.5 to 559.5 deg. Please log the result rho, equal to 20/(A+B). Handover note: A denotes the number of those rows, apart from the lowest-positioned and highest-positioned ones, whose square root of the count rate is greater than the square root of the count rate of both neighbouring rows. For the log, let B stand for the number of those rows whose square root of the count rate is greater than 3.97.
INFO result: 2.9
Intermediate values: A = 1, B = 6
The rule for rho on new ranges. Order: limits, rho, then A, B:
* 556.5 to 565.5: 20.0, 1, 0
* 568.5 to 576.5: 4.0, 0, 5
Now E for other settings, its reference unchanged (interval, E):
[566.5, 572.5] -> -0.2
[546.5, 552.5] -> 1.9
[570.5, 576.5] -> 3.7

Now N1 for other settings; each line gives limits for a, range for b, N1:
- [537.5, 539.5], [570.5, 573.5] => 21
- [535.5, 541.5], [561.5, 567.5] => 72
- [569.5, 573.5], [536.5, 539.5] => 65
